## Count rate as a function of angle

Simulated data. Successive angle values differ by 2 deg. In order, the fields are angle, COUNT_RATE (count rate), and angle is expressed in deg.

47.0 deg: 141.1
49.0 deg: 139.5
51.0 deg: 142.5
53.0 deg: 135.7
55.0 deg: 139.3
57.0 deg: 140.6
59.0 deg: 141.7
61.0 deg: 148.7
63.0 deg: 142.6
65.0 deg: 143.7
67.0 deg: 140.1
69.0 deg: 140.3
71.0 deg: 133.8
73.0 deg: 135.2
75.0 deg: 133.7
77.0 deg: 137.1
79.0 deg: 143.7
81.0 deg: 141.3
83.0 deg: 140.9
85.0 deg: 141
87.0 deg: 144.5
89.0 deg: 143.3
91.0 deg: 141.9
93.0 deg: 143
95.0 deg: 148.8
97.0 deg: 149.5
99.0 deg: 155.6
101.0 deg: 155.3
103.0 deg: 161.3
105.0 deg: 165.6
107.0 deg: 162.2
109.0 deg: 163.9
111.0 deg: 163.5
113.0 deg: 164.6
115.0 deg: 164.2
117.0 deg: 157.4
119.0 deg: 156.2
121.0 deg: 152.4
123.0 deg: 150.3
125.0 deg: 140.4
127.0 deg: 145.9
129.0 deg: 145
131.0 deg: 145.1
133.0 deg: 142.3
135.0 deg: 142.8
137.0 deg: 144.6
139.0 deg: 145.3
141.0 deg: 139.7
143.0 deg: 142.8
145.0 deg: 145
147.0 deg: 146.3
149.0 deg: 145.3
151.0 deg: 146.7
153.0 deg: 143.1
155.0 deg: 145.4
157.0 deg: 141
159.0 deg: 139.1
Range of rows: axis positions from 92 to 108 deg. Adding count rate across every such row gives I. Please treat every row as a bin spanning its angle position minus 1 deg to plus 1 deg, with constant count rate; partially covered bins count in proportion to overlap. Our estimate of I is 1241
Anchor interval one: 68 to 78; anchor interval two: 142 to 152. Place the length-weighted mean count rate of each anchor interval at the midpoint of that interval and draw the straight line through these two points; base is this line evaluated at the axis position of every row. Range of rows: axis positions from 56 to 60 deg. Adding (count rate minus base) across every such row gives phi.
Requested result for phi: 14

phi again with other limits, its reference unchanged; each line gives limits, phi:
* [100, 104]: 37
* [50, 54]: 11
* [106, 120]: 145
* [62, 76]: 21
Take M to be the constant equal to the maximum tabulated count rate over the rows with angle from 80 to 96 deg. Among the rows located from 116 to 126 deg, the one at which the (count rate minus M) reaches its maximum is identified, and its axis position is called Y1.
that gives 117.0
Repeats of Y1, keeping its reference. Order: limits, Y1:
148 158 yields 151.0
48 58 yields 51.0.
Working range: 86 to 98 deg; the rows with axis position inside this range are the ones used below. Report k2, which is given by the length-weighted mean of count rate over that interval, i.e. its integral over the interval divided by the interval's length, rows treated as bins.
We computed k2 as 145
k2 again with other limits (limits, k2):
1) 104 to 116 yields 164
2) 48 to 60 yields 140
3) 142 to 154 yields 145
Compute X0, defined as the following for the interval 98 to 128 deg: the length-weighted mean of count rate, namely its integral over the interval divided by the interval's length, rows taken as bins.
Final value 157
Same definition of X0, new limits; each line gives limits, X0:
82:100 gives 145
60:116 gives 148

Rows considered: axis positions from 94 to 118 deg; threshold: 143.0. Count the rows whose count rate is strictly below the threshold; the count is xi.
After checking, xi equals 0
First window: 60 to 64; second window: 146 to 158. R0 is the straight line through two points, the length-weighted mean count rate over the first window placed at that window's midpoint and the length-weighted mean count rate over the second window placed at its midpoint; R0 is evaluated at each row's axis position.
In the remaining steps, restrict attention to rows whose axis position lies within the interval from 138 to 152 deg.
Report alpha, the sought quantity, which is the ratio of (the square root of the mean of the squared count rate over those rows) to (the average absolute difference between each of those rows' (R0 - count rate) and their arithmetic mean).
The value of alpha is 78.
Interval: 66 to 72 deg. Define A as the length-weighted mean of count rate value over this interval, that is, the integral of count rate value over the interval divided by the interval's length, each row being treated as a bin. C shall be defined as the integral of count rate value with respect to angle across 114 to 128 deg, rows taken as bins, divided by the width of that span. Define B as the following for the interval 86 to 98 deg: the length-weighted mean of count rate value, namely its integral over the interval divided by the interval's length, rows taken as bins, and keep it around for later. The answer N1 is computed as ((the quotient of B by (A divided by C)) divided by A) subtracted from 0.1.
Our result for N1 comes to -1.06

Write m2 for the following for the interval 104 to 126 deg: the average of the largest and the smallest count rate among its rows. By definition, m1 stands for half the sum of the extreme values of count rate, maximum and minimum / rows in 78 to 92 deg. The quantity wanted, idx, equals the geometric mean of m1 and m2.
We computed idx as 147.8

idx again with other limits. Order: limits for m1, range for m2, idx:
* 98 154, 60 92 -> 146.8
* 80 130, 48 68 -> 147.5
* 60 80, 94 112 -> 149.0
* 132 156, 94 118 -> 150.0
